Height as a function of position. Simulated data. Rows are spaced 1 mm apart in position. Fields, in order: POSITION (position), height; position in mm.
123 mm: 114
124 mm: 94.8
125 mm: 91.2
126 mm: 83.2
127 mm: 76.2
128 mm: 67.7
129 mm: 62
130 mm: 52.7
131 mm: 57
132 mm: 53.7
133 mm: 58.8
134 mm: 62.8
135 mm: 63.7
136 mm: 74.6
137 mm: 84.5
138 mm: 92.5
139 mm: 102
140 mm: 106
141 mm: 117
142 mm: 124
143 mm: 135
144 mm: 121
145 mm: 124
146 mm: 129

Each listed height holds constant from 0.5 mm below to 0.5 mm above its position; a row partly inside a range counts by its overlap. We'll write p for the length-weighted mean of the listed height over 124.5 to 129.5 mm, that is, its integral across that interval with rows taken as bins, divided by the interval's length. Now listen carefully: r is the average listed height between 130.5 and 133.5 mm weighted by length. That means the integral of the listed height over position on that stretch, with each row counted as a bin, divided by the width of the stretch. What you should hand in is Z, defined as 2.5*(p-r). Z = 49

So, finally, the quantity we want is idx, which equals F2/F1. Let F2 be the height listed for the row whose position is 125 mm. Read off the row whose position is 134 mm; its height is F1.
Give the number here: 1.5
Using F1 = 62.8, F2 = 91.2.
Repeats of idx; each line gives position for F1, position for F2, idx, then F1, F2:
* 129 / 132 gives 0.9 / 62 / 53.7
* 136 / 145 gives 1.7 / 74.6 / 124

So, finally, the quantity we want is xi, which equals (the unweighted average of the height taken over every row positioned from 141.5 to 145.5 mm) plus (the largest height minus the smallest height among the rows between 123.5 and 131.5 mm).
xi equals 168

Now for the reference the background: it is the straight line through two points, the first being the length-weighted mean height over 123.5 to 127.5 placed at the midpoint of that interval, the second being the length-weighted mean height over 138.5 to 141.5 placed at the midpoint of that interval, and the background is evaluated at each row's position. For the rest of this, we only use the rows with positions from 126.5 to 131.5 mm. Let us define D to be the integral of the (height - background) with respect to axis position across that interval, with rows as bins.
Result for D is -143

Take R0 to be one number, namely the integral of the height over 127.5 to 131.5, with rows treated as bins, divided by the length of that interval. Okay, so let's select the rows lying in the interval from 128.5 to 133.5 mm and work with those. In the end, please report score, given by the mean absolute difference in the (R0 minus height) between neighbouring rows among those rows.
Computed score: 5.5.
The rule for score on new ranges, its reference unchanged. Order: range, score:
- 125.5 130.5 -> 7.6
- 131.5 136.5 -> 5.2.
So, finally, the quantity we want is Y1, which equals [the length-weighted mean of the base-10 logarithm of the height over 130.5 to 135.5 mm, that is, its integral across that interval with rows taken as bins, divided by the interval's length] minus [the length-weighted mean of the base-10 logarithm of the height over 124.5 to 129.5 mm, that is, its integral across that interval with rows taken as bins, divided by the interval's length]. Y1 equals -0.11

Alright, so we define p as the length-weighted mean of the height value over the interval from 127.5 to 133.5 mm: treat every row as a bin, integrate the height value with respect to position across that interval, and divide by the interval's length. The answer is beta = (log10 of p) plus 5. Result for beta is 6.77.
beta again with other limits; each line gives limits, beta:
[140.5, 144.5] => 7.09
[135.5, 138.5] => 6.92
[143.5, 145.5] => 7.09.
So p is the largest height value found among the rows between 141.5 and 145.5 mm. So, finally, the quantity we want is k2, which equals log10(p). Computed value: 2.13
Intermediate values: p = 135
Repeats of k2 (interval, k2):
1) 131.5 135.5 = 1.80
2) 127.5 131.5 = 1.83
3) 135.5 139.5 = 2.01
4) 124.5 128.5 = 1.96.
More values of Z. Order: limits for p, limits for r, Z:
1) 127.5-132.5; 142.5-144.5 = -173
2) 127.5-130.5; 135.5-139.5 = -69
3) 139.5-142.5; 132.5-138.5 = 107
